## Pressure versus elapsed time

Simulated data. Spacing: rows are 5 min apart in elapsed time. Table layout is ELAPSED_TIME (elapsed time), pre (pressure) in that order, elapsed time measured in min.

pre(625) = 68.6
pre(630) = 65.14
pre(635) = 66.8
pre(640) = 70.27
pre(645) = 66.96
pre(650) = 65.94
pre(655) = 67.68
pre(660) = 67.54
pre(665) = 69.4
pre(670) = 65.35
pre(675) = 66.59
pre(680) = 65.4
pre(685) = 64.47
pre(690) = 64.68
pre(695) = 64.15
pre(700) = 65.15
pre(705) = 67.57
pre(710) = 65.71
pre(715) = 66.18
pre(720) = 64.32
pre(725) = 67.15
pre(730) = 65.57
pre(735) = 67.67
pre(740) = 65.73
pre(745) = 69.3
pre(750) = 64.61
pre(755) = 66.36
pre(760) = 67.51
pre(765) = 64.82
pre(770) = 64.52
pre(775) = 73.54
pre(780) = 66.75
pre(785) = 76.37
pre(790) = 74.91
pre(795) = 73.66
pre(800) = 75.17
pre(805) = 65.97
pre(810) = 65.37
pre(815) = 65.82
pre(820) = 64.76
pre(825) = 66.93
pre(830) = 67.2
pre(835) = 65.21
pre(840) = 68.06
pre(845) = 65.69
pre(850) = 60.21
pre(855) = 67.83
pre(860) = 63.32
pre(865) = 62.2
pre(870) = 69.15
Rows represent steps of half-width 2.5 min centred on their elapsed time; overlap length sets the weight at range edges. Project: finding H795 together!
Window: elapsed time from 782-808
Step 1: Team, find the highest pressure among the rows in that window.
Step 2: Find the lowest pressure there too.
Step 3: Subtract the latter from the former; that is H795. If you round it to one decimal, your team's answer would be 10.4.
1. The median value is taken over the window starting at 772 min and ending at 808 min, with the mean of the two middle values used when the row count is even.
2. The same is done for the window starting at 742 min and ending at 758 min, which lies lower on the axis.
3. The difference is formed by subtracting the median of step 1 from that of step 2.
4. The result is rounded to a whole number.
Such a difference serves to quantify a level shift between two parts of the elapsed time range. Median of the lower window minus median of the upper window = -7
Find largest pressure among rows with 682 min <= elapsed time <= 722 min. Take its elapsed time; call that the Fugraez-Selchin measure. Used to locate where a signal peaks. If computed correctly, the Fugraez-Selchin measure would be 705 min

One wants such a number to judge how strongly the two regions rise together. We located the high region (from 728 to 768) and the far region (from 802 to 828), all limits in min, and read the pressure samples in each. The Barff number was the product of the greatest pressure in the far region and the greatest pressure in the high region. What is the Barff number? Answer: 4638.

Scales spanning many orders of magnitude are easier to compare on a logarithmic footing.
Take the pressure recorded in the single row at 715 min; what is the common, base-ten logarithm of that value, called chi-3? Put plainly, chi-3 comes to 1.821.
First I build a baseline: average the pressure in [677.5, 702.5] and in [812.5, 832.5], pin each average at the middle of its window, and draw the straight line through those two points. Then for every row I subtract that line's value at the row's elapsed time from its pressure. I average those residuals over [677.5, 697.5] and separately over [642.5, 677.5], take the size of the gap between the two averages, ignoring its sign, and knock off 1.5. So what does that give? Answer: 1.2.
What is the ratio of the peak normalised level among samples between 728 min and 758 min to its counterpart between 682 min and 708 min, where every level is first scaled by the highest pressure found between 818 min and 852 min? 1.03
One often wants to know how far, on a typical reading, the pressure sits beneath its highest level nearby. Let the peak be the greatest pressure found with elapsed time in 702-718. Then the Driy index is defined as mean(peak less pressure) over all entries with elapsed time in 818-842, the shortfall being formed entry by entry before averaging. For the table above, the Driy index 1.14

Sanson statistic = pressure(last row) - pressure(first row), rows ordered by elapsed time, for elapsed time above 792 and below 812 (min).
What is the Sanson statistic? -8.3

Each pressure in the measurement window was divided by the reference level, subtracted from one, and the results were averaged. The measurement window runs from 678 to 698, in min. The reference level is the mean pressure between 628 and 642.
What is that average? 0.040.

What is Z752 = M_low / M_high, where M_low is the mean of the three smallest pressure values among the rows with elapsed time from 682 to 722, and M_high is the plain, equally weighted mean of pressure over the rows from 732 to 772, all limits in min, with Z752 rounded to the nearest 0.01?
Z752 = 0.97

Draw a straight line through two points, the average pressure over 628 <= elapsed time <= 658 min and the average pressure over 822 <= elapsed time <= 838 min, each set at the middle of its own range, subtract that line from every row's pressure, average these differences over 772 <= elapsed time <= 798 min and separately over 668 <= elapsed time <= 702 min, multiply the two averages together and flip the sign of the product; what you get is 12.0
